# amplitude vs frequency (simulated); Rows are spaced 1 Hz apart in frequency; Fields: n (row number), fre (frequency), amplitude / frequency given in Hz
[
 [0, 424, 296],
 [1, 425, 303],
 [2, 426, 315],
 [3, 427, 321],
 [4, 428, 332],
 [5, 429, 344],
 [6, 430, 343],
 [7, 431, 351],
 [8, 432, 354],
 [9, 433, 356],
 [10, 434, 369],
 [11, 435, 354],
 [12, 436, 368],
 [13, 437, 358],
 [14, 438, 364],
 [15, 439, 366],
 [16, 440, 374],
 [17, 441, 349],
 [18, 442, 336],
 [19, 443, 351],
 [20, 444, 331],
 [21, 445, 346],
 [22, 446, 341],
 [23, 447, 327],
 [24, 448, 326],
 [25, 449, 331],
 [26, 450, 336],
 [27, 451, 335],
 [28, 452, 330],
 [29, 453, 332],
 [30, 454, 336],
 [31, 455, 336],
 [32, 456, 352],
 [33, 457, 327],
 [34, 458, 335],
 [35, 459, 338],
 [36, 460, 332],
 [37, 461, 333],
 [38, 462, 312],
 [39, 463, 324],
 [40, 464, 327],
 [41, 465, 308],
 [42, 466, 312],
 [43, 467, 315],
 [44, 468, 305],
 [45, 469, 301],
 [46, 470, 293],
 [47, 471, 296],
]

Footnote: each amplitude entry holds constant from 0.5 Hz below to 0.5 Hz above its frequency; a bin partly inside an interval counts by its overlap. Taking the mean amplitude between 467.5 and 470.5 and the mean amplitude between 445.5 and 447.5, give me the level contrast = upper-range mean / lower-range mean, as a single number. 0.897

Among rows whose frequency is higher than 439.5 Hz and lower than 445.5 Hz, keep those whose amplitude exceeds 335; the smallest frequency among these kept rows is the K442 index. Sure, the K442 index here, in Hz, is 440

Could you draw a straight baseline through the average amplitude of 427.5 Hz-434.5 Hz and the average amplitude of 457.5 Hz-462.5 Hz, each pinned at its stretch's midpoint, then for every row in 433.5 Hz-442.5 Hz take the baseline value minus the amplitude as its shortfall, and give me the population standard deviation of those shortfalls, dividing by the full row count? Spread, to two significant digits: 10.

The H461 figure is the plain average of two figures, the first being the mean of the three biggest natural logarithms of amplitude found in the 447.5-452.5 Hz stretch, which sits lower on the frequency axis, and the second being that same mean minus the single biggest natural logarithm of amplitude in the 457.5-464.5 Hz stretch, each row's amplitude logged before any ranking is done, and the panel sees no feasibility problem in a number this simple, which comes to 2.90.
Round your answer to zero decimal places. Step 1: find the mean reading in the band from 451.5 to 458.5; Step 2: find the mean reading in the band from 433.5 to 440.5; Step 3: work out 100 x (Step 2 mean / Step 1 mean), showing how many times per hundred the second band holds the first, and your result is 109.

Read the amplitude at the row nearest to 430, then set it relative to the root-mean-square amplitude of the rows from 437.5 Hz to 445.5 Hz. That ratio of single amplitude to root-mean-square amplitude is 0.97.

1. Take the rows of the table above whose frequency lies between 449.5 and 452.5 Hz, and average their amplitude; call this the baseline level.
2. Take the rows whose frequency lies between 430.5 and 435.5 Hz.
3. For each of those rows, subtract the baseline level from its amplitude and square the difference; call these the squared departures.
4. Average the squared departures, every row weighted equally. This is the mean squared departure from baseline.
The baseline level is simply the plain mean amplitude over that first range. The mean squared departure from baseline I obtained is 575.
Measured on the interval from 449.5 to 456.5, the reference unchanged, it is 53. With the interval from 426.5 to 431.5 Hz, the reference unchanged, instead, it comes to 132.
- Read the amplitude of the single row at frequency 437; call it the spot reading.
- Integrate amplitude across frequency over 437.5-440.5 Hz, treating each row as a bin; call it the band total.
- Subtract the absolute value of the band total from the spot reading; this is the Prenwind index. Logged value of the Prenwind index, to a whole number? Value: -746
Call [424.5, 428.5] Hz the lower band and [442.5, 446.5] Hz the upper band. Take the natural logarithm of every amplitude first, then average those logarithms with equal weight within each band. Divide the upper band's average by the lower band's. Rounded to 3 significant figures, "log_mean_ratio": 1.01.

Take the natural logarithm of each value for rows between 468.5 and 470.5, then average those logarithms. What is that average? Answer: 5.69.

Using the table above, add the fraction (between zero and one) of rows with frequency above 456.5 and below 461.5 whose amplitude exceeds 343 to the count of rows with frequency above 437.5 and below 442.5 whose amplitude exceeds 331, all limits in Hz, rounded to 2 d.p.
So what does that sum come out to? 5.00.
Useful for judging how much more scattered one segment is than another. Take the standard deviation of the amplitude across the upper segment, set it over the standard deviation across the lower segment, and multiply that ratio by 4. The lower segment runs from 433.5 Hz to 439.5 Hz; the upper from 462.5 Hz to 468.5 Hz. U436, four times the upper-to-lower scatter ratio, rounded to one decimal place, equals 5.9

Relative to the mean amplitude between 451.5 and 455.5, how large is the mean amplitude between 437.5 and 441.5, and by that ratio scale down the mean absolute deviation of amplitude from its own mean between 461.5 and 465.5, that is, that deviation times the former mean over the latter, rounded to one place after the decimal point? 7.1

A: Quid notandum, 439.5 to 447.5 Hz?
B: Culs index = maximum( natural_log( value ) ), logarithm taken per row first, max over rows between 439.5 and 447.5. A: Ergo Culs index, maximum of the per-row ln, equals 5.92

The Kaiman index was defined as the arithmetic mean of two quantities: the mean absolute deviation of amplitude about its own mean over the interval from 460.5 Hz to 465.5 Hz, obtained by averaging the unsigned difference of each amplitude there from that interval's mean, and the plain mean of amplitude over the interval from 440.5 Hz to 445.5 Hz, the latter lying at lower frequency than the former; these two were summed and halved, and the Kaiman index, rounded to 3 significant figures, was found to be 176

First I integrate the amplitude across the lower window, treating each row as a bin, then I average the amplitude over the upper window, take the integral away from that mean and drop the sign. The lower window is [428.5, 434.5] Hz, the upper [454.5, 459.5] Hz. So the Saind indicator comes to 1779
